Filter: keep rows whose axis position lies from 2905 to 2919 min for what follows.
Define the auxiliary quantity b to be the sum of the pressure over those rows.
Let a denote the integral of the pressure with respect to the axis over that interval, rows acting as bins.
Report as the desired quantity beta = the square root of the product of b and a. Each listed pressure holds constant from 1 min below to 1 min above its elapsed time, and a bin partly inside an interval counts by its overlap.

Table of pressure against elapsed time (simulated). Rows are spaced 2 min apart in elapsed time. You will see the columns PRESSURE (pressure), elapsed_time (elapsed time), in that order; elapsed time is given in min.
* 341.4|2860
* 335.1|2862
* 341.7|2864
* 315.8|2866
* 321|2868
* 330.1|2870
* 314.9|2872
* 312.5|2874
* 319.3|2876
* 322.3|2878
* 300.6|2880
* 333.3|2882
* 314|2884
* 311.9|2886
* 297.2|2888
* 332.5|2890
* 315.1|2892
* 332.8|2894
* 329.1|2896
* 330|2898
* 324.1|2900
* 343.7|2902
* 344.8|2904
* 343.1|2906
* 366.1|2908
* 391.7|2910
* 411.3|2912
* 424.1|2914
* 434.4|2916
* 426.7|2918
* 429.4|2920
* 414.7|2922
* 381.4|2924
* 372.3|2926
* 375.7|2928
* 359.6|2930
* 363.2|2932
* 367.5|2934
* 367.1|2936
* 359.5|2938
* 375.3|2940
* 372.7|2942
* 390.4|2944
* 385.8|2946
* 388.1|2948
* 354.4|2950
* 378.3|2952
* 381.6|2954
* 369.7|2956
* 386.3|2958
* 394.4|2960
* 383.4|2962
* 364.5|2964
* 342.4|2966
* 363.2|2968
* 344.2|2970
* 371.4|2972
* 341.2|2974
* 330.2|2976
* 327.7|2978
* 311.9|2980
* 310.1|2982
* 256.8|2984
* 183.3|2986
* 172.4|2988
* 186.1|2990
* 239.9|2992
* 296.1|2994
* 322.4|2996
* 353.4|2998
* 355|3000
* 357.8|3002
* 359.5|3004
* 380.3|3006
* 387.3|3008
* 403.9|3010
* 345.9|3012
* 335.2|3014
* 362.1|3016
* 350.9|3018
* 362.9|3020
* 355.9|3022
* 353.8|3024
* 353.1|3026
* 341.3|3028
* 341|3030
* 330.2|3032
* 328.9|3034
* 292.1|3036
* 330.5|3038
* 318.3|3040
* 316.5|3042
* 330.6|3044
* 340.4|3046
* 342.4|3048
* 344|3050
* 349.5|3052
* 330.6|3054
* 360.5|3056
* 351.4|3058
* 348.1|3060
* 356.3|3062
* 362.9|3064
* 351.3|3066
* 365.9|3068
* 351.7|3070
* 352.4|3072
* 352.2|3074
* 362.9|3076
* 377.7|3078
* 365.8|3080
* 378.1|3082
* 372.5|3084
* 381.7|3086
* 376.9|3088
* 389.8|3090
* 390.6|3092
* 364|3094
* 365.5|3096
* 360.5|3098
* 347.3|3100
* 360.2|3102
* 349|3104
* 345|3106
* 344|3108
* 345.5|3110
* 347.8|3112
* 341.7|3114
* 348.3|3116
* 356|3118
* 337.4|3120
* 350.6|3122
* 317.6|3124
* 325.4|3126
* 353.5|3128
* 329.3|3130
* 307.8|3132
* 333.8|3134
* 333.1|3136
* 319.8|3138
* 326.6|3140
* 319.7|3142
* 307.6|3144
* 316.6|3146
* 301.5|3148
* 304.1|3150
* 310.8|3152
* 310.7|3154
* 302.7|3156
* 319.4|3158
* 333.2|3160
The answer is 3956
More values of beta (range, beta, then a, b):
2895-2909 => 3367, 4762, 2381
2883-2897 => 3157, 4465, 2233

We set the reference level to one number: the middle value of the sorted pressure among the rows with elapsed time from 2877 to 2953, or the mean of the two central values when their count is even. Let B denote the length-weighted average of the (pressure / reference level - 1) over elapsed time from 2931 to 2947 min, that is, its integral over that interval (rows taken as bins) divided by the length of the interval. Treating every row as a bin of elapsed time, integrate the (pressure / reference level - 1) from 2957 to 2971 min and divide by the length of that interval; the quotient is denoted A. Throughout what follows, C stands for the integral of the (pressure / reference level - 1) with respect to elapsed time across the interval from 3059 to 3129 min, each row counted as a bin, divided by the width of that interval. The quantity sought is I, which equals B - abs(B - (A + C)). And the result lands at -0.01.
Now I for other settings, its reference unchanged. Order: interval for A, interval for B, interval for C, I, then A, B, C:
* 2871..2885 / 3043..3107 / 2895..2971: -0.10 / -0.13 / -0.016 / 0.03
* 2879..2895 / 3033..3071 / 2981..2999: -0.42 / -0.13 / -0.066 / -0.29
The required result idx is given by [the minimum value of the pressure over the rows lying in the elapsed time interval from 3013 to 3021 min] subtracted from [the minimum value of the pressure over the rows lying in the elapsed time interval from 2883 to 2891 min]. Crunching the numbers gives -38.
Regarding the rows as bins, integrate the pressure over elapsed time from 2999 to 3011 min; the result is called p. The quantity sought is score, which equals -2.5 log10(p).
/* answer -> -9.13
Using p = 4488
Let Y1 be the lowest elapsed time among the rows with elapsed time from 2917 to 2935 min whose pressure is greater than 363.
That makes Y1 2918 min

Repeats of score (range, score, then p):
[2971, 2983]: -9.00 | 3985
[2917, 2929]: -9.20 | 4800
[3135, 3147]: -8.96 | 3847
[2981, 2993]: -8.58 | 2697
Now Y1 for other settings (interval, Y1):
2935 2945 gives 2936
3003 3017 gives 3006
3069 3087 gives 3078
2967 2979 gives 2968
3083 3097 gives 3084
